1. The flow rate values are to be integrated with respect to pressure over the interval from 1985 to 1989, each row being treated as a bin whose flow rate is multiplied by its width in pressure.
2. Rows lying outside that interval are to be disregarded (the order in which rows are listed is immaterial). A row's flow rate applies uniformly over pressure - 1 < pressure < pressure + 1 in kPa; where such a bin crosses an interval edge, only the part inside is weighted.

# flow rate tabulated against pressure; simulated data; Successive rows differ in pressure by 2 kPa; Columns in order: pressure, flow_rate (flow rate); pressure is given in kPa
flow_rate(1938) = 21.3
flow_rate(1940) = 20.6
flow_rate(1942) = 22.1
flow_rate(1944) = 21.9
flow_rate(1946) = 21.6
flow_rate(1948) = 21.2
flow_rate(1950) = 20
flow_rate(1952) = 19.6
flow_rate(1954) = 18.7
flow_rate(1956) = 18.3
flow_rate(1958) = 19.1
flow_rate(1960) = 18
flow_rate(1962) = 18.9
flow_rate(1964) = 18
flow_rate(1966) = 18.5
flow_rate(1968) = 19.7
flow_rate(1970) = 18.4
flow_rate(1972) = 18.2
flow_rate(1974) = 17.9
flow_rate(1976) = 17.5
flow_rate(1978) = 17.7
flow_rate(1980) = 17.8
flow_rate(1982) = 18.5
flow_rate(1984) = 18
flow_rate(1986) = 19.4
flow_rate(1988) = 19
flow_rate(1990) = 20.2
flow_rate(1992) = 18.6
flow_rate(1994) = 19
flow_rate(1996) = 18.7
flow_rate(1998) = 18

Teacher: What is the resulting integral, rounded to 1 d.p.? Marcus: 76.8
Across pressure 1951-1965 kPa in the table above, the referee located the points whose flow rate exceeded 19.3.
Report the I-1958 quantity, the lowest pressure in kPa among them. 1952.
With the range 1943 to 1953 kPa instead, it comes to 1944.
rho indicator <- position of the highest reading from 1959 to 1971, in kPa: 1968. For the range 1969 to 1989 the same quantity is 1986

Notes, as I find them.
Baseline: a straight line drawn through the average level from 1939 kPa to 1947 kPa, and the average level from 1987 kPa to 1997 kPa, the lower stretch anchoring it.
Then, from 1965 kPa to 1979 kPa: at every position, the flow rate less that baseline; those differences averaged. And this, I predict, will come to -1.8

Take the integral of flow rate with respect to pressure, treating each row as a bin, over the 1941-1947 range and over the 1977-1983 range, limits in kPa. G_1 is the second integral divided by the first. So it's 0.82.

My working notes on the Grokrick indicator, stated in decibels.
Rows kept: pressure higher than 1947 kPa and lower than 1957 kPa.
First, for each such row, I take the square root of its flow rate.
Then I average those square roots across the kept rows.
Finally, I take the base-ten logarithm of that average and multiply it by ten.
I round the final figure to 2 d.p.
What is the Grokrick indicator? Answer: 6.46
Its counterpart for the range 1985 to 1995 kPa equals 6.42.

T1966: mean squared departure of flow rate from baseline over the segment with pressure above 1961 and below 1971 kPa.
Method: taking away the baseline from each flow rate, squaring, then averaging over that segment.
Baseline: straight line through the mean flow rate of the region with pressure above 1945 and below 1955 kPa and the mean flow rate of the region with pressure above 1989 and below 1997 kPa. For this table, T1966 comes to 1.6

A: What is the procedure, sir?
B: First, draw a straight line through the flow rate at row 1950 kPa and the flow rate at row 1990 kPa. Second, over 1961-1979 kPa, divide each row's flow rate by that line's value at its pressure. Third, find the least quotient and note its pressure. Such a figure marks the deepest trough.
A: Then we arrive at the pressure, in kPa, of 1976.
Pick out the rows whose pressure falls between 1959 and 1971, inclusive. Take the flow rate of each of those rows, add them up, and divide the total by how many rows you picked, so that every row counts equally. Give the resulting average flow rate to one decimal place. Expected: 18.6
